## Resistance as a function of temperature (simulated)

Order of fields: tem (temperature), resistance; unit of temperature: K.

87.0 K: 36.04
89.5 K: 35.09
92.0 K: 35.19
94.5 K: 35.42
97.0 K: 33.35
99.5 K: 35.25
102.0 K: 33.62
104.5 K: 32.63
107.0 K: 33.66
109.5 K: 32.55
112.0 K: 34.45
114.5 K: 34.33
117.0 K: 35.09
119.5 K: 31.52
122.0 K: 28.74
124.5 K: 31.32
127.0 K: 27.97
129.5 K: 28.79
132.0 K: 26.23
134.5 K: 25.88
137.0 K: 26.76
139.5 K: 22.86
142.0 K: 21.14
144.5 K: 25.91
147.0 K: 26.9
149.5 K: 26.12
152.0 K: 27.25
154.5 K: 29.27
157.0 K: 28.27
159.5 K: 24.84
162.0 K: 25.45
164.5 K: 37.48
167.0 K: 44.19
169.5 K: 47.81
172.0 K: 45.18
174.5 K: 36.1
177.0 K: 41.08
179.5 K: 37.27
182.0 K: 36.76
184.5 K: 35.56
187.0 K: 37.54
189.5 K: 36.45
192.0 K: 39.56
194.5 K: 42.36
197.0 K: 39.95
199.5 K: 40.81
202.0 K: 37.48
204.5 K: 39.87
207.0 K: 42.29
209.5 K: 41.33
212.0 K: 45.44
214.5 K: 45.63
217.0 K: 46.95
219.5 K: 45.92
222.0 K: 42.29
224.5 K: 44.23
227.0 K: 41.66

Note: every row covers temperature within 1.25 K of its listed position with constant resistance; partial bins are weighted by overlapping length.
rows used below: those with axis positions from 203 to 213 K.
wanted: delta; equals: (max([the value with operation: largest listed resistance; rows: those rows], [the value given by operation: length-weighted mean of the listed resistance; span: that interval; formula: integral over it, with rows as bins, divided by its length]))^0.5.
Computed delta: 6.7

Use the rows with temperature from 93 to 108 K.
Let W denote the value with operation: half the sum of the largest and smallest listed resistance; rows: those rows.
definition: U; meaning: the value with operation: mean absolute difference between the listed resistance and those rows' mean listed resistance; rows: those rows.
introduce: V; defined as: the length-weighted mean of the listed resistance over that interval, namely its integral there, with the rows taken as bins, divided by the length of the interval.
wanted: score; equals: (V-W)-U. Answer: -0.9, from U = 0.90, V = 34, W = 34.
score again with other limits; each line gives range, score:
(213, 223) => -0.8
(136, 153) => -0.8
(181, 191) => -0.5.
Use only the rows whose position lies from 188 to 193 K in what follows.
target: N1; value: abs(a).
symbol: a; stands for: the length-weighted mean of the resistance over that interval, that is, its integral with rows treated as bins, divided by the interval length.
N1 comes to 37.9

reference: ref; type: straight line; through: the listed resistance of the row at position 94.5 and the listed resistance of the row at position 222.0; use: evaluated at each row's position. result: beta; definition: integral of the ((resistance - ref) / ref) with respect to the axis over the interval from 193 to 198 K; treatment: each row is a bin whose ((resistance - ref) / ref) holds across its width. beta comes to 0.03 K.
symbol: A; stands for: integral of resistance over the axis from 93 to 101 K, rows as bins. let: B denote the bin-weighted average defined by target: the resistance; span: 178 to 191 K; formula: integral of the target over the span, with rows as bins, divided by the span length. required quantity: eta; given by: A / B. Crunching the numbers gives 7.5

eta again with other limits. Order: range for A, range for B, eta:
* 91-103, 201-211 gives 10.3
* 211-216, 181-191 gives 6.2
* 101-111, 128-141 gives 12.7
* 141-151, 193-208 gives 6.2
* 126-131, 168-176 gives 3.3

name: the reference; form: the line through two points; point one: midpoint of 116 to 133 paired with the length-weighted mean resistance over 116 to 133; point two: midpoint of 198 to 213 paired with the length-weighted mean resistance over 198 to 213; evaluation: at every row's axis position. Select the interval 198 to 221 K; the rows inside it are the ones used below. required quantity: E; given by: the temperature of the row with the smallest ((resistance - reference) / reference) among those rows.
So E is 202.0 K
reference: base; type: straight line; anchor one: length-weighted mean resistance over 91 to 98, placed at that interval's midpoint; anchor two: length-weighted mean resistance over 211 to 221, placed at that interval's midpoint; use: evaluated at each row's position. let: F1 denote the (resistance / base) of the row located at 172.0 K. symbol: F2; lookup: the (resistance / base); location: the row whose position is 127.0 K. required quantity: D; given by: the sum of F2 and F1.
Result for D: 1.82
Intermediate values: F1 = 1.1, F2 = 0.74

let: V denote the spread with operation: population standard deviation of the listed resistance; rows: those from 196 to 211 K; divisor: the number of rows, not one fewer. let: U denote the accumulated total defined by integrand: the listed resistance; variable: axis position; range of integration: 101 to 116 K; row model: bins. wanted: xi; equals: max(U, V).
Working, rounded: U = 503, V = 1.5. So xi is 503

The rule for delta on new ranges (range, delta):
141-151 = 5.2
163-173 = 6.9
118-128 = 5.6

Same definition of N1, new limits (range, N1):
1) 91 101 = 34.8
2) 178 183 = 37.2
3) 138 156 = 25.7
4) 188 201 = 39.7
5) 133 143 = 24.3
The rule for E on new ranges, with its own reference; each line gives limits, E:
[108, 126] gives 122.0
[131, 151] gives 142.0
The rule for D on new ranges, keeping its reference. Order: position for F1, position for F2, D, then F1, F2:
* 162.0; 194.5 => 1.59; 0.6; 0.96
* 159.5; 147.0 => 1.29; 0.6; 0.68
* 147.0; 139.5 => 1.27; 0.7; 0.59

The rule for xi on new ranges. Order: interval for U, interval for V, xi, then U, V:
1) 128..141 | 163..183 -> 339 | 339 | 4.2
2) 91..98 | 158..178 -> 243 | 243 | 8.1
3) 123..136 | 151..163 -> 364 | 364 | 1.7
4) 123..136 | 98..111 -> 364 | 364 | 1.0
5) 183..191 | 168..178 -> 293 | 293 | 4.4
